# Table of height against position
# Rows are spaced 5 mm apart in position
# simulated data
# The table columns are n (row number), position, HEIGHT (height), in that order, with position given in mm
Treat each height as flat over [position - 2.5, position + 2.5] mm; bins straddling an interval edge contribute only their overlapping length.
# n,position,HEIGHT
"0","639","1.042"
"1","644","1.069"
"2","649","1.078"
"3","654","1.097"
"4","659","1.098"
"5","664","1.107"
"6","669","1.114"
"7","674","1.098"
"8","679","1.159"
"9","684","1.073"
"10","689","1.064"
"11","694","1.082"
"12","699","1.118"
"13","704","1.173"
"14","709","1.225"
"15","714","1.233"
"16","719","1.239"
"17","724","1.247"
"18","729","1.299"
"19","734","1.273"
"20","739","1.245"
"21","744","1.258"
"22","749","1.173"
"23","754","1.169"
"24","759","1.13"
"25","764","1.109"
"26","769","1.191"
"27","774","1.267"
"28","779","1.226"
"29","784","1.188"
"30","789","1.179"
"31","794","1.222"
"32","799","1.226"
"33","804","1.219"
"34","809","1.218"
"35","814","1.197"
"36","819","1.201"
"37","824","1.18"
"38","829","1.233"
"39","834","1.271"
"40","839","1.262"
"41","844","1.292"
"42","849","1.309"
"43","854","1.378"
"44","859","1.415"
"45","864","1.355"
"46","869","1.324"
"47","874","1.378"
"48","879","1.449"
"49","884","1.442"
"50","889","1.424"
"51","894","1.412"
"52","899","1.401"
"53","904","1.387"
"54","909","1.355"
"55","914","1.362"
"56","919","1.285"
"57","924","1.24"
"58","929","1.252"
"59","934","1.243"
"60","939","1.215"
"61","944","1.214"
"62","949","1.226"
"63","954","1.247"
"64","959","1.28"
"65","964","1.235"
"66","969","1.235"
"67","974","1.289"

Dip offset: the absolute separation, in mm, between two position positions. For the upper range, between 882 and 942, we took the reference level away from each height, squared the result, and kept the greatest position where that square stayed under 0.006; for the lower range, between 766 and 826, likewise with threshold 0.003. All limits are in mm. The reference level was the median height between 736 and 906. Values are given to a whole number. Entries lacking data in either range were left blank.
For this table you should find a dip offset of 120 mm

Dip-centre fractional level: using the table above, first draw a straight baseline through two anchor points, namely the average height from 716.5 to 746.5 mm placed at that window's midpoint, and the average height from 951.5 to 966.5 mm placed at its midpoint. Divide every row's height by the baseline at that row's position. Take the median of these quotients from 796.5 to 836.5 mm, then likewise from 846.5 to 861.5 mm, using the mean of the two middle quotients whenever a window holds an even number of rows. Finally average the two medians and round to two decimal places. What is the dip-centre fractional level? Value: 1.03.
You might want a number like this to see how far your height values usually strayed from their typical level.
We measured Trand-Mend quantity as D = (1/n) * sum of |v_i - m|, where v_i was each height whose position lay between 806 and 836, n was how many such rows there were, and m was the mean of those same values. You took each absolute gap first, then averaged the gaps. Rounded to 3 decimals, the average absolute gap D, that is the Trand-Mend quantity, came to 0.024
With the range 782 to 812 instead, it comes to 0.017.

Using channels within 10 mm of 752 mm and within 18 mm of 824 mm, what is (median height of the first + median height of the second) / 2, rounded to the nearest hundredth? 1.19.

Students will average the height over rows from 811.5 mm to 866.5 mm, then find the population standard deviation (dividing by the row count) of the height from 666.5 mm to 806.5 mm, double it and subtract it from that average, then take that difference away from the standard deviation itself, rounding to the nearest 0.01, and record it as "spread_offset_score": -1.09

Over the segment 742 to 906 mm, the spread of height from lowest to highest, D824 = 0.34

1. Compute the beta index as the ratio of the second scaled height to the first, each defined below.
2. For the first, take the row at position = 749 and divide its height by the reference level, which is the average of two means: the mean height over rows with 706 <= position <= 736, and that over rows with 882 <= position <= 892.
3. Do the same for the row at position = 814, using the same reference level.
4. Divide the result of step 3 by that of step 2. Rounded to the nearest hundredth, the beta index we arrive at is 1.02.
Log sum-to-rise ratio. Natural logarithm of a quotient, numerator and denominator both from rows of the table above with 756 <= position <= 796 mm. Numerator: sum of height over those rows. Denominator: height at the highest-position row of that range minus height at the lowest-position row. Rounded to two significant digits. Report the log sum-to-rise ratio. 4.6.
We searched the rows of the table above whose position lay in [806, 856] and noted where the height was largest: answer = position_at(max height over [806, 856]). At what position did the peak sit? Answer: 854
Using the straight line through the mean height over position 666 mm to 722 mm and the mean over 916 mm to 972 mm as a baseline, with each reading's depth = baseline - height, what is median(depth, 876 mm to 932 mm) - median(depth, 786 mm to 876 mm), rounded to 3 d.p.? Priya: -0.109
